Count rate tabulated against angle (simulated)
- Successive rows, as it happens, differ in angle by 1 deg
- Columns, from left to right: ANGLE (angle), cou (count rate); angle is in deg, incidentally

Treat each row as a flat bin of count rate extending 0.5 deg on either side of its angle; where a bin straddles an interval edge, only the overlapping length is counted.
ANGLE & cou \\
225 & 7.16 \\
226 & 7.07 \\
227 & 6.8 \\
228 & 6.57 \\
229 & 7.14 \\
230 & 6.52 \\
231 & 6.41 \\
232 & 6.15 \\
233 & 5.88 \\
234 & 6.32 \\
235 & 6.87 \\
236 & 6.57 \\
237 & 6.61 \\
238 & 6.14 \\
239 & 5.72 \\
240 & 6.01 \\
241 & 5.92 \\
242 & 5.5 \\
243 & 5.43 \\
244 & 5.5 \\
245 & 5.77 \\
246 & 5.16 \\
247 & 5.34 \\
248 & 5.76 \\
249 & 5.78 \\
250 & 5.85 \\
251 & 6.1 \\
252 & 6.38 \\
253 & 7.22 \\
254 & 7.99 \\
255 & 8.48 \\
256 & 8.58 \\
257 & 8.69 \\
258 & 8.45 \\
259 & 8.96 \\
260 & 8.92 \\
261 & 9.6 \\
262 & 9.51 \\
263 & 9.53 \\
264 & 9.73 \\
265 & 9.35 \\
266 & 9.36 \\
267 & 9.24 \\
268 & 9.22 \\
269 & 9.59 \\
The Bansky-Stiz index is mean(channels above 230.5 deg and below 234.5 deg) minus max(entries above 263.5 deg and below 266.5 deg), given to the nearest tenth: -3.5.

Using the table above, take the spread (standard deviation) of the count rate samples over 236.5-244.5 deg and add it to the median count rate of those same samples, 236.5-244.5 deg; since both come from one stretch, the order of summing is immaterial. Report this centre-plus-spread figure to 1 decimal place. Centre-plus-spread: 6.2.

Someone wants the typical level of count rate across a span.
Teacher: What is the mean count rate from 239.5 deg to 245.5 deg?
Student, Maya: 5.7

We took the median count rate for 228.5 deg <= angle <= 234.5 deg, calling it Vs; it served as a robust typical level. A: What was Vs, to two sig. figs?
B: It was 6.4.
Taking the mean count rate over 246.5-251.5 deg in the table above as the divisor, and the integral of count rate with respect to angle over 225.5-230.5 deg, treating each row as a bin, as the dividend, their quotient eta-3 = 5.9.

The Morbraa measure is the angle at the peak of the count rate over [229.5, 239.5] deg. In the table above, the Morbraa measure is 235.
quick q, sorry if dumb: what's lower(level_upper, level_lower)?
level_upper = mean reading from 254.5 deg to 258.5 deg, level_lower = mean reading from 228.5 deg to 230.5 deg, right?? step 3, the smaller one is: 6.8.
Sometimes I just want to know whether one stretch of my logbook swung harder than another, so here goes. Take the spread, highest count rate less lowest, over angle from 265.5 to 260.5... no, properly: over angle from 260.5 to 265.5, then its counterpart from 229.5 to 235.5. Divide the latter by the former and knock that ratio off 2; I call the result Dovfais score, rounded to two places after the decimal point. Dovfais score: -0.61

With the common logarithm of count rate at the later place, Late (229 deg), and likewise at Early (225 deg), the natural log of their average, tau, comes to -0.157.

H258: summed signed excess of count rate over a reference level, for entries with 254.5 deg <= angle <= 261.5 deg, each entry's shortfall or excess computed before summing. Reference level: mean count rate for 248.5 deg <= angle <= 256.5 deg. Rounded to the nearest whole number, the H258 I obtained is 12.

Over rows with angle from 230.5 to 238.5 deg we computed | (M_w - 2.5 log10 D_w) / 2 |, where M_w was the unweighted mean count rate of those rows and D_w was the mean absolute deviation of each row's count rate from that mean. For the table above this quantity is 3.95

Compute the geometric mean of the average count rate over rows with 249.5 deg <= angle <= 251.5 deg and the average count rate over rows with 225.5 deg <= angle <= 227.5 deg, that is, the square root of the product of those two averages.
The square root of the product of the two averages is 6.4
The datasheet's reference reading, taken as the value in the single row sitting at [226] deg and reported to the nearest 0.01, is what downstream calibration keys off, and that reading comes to 7.07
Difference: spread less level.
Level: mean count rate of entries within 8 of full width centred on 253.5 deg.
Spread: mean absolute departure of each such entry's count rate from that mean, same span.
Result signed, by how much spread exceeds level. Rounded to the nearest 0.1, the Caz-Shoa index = -6.4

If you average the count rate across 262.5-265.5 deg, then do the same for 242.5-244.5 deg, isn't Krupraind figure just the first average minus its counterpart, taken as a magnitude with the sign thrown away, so 4.1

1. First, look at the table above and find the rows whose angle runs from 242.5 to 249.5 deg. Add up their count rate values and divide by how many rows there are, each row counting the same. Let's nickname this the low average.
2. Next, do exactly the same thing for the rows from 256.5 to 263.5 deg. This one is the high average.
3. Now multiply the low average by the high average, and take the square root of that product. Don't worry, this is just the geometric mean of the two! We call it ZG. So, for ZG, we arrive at 7.1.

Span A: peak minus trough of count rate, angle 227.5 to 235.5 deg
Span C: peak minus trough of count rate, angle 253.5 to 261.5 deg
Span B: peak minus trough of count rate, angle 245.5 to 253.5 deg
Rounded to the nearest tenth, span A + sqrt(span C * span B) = 3.1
